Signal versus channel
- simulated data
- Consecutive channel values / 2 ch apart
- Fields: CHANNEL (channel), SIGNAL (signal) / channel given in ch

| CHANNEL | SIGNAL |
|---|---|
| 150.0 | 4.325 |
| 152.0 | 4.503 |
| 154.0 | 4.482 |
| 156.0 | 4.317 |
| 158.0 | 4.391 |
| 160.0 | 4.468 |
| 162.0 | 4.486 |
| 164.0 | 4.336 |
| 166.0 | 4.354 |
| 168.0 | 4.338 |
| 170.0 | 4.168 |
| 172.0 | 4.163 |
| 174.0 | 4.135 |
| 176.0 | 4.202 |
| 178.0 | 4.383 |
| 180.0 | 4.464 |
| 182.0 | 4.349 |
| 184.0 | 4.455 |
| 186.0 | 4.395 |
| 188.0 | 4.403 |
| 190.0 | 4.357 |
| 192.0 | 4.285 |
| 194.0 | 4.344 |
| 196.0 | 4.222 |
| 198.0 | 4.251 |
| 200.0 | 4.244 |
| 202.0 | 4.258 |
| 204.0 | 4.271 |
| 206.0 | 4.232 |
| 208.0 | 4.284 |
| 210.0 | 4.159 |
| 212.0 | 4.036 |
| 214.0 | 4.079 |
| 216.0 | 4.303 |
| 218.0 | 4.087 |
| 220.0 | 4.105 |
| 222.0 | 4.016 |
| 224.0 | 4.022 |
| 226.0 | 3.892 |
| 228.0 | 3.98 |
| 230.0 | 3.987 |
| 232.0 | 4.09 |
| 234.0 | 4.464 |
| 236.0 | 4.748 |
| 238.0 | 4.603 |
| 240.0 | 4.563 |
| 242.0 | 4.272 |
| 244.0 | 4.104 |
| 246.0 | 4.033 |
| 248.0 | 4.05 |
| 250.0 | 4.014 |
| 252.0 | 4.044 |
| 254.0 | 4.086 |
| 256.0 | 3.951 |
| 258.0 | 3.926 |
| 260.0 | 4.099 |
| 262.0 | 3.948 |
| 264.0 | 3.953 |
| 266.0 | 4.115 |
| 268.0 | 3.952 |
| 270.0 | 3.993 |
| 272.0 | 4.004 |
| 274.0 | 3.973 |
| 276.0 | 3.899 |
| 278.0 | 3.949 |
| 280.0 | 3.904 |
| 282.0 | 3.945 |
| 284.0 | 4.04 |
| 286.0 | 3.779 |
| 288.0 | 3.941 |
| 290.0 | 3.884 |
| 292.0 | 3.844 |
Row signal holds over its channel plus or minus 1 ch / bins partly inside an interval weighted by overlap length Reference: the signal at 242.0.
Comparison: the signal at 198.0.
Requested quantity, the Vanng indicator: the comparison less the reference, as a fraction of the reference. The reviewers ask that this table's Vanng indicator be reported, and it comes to -0.005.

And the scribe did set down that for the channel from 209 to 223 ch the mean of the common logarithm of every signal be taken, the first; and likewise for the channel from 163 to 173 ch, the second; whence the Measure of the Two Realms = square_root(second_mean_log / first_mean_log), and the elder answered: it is 1.01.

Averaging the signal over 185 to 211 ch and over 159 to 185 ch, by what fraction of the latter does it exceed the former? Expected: 0.011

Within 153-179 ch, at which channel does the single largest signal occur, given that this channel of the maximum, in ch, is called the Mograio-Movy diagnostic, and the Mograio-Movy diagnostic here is 162.0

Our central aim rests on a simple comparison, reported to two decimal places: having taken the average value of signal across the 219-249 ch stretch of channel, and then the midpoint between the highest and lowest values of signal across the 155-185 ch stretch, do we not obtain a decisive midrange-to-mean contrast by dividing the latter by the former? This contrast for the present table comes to 1.03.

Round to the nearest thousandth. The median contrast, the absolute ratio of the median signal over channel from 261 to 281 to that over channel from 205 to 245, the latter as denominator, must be 0.963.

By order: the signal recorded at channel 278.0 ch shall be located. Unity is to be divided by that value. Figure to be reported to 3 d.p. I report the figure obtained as 0.253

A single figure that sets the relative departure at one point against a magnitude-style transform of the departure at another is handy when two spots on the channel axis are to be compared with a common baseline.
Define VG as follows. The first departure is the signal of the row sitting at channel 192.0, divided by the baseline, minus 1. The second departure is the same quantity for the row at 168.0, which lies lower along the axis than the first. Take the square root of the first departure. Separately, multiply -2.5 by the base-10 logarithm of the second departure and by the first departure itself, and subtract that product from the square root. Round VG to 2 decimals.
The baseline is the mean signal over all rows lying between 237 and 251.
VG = 0.06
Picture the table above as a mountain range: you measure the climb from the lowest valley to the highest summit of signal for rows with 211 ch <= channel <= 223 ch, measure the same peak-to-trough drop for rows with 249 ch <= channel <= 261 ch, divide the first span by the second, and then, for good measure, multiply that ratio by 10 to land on 17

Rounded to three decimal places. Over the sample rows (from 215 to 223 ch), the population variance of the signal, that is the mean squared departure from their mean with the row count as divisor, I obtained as 0.011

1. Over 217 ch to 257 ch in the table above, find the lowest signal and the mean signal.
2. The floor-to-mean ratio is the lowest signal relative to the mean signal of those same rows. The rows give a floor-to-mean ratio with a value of 0.937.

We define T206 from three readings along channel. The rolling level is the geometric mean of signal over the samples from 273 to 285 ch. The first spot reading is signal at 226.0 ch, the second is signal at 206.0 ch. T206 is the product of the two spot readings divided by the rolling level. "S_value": 4.17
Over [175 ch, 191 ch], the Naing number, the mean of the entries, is 4.38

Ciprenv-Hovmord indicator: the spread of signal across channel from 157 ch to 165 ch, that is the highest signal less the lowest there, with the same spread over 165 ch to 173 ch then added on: 0.34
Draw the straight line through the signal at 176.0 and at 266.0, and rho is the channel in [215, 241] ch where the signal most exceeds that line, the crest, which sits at 236.0 ch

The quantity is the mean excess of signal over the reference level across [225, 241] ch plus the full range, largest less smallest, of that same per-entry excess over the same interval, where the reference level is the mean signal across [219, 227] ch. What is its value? 1.14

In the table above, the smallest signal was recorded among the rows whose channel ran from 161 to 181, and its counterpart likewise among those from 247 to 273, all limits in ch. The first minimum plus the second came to 8.06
